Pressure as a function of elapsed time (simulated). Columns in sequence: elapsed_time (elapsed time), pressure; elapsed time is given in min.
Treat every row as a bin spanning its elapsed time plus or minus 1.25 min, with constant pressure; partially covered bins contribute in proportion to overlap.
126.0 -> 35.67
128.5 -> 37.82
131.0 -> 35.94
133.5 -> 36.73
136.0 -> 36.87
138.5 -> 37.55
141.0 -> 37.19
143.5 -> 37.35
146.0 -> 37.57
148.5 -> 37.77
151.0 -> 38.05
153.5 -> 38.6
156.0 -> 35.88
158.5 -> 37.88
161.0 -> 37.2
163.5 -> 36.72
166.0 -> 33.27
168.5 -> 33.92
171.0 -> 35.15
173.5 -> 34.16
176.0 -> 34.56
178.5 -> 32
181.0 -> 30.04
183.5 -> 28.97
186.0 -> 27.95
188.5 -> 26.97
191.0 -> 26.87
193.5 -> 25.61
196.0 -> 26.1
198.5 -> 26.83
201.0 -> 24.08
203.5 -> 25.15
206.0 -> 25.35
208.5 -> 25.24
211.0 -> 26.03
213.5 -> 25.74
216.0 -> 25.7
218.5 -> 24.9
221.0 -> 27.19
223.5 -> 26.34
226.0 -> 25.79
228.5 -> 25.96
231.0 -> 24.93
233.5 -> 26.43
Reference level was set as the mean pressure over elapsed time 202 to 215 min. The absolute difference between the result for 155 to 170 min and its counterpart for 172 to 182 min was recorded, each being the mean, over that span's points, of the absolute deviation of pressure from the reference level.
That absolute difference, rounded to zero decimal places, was 3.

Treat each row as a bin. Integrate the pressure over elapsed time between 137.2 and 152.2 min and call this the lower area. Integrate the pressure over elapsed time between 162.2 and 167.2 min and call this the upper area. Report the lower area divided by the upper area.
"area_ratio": 3.2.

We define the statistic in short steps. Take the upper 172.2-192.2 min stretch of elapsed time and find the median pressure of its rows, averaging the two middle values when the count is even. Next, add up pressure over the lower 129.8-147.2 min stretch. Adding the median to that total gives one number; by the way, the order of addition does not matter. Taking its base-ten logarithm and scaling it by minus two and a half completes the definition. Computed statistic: -6.2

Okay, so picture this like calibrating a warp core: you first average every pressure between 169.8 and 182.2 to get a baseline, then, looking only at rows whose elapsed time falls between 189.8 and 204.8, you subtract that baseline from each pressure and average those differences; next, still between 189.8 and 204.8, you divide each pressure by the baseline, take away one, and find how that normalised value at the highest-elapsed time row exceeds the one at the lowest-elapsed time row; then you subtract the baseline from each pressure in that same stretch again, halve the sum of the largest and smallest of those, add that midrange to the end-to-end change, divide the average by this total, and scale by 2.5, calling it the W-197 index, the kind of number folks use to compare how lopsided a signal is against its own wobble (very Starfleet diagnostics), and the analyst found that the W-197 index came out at 2.39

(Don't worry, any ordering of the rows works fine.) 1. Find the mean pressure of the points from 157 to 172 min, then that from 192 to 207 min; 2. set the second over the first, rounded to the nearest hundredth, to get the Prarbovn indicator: 0.72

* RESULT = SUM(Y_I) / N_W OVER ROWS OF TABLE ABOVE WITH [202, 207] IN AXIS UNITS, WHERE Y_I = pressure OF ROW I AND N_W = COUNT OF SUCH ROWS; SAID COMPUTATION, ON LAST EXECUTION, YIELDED 25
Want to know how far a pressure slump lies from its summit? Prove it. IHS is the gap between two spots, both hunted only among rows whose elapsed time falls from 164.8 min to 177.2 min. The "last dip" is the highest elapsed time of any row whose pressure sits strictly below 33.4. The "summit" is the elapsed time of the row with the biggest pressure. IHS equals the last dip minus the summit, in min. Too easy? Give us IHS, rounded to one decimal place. -5.0 min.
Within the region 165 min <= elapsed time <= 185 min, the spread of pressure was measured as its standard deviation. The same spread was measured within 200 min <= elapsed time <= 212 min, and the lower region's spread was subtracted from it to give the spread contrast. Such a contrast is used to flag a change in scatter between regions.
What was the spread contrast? -1.5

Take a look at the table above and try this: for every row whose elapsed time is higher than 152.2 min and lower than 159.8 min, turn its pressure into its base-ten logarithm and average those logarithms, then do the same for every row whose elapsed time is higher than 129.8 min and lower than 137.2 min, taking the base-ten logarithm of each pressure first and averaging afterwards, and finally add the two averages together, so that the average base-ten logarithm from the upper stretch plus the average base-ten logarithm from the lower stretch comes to 3.14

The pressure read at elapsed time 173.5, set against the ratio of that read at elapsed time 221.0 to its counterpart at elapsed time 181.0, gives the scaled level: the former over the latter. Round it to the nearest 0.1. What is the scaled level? 37.7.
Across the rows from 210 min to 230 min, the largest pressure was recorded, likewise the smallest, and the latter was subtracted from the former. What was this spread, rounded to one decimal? 2.3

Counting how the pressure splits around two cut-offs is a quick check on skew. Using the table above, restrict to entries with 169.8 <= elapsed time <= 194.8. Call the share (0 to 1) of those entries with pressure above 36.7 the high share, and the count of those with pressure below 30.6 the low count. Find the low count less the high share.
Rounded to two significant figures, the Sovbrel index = 6.0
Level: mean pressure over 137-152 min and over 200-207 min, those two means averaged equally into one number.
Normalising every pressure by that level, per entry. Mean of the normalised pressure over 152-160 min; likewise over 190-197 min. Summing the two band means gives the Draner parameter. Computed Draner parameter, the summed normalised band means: 2.04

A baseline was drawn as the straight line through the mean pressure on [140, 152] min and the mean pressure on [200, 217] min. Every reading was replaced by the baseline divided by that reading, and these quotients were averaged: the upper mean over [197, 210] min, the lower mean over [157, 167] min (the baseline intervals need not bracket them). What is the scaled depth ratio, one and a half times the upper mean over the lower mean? 1.64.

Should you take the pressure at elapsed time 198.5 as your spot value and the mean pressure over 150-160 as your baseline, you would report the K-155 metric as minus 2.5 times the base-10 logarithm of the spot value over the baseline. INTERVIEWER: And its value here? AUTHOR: 0.37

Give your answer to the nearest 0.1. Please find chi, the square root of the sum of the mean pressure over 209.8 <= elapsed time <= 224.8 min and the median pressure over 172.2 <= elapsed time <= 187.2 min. 7.6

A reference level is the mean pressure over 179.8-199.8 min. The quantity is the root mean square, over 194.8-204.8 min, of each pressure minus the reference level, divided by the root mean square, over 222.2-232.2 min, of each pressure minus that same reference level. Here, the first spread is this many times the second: 1.2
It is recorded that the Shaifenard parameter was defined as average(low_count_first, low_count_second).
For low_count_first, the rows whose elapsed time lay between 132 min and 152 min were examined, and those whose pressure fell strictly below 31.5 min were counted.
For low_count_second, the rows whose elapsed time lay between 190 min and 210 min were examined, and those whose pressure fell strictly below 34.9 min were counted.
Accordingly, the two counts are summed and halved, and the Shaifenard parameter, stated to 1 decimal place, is 4.0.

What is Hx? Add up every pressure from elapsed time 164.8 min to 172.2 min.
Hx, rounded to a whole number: 102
